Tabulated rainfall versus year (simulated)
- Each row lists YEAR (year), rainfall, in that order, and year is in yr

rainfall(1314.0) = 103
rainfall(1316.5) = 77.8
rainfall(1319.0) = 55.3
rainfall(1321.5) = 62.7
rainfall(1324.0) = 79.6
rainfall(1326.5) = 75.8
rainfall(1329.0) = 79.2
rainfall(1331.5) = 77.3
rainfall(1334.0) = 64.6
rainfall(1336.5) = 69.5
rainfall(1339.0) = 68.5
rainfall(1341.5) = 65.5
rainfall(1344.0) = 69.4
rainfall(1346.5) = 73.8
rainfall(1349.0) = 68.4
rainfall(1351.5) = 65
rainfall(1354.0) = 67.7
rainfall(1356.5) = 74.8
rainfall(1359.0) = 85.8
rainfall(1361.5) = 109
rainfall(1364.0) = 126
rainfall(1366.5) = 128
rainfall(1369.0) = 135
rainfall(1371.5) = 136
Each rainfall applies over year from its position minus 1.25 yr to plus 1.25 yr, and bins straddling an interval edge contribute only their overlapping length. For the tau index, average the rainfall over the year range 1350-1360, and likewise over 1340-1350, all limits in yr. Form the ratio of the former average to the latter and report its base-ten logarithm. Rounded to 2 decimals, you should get 0.02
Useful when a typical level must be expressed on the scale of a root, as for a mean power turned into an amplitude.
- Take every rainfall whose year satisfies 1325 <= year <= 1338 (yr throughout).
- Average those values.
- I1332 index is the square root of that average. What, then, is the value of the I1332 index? 8.6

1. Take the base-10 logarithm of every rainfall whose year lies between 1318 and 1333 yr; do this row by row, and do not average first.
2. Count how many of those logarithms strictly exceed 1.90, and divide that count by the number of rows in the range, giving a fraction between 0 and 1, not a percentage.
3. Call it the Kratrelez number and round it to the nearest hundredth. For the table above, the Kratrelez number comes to 0.17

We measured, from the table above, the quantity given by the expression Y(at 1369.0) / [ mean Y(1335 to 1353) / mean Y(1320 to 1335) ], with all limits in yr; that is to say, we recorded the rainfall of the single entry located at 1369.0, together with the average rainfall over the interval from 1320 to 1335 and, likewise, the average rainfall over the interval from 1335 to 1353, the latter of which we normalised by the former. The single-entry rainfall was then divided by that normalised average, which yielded 144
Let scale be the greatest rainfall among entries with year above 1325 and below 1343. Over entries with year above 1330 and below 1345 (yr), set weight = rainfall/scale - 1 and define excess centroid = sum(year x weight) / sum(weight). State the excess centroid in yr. 1338.5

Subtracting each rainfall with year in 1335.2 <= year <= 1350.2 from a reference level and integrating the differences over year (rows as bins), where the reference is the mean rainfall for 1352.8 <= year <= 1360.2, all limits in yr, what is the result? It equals 104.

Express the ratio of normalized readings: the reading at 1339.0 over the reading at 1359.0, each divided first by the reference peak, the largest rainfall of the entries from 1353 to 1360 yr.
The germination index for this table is 0.80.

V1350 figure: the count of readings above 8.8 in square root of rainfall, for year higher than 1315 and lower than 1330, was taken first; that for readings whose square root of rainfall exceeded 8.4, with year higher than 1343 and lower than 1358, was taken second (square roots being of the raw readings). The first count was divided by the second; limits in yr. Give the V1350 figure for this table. 1.5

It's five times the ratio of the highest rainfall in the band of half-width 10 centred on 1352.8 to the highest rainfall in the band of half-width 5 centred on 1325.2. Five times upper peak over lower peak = 6.8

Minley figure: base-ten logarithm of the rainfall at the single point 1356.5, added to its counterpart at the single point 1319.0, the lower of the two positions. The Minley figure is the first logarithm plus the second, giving 3.62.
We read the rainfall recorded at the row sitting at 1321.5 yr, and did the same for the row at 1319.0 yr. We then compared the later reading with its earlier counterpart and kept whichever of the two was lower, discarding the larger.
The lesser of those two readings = 55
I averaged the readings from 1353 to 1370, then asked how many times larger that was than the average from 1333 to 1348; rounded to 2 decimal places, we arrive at 1.51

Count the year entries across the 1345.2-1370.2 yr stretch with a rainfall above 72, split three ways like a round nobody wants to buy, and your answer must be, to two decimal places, 2.33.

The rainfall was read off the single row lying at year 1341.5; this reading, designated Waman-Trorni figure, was 65.5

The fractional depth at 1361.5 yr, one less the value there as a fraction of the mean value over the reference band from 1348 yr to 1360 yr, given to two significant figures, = -0.51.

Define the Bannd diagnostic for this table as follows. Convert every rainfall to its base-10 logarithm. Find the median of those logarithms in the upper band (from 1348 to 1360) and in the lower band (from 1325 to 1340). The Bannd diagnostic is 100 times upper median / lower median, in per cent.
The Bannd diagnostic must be 99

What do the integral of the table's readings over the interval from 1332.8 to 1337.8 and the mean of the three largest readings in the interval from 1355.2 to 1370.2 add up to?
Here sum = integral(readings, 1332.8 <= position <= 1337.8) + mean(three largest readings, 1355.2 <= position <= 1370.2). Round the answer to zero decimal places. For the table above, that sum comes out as 465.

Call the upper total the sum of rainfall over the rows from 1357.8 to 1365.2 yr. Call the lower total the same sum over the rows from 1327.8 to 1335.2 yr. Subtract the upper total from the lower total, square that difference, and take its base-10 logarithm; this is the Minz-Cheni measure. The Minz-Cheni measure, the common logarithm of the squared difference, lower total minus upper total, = 4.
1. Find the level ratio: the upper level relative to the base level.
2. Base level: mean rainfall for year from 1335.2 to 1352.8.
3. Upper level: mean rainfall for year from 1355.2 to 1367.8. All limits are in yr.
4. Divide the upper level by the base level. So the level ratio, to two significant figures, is 1.5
